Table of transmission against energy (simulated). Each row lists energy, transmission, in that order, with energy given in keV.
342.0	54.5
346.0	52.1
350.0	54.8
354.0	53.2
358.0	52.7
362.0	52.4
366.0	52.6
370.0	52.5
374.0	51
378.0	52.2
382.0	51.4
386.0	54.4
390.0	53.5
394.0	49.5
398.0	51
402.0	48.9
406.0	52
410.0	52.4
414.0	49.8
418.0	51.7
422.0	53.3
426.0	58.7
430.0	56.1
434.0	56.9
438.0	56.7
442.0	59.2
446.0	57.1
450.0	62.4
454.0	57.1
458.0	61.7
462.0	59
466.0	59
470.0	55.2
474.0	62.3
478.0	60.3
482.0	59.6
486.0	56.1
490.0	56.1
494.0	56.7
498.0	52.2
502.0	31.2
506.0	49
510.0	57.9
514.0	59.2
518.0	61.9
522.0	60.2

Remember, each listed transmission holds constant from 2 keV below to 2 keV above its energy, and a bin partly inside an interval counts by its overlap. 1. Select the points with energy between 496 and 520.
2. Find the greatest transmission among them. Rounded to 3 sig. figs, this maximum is 61.9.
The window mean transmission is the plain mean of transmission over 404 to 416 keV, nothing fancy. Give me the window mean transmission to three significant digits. 51.4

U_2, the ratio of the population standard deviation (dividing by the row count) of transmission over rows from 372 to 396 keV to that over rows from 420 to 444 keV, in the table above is 0.8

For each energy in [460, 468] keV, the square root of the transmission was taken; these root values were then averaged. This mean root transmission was 7.68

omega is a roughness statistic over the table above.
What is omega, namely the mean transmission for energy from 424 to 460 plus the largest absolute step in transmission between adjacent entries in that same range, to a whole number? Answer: 64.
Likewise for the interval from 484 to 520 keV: 74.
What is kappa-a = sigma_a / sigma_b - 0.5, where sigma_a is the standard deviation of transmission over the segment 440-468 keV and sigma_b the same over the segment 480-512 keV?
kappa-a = -0.28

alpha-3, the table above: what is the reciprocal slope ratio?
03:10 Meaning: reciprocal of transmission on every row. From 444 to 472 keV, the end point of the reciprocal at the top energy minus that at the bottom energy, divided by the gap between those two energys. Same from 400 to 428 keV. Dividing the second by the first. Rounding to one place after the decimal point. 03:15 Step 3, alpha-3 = -5.7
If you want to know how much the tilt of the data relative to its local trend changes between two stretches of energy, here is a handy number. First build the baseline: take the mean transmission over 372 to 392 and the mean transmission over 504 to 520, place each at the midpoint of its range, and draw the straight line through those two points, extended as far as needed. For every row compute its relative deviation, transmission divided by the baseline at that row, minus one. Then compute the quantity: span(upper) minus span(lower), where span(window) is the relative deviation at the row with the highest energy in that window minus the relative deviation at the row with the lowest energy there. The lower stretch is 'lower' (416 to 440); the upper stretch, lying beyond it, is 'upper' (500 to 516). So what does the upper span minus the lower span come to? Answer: 0.41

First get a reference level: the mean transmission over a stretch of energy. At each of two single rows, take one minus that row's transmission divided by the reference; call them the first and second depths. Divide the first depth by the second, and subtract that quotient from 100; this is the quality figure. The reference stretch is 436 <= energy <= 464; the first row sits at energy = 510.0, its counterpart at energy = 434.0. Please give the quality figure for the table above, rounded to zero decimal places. 99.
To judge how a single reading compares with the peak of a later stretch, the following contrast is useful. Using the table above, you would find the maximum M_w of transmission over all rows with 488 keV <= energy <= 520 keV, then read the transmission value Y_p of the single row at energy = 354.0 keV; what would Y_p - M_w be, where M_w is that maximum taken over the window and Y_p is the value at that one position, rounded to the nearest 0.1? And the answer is -8.7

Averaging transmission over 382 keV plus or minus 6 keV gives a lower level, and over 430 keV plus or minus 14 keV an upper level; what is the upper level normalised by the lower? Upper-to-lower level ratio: 1.06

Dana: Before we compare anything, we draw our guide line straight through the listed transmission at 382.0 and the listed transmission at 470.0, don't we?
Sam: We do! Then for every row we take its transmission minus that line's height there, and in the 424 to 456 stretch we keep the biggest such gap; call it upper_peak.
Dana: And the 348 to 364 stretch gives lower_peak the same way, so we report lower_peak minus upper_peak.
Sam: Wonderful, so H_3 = -3.3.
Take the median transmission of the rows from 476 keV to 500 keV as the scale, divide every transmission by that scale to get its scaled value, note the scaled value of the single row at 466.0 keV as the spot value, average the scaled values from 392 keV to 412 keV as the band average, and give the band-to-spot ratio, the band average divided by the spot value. 0.86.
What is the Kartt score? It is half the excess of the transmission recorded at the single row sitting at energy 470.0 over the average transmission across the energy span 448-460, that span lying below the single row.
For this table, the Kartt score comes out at -2.6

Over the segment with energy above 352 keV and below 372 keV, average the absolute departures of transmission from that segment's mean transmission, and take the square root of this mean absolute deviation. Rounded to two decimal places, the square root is 0.46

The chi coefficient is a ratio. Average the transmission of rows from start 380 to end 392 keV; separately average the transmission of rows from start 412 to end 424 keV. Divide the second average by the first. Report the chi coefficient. 0.97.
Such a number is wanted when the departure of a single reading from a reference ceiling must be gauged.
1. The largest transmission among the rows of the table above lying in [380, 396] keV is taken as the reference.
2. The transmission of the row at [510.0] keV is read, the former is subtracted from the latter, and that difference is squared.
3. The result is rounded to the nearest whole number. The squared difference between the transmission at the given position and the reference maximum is 12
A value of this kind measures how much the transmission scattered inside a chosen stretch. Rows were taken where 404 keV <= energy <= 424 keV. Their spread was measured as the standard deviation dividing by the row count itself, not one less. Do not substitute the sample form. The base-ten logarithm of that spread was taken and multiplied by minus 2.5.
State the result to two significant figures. -0.15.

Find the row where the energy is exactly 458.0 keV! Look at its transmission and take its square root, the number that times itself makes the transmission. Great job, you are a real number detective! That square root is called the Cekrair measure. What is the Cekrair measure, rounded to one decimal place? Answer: 7.9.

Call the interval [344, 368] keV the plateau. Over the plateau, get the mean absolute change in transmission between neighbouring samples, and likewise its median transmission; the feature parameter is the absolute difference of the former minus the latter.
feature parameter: 51.6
